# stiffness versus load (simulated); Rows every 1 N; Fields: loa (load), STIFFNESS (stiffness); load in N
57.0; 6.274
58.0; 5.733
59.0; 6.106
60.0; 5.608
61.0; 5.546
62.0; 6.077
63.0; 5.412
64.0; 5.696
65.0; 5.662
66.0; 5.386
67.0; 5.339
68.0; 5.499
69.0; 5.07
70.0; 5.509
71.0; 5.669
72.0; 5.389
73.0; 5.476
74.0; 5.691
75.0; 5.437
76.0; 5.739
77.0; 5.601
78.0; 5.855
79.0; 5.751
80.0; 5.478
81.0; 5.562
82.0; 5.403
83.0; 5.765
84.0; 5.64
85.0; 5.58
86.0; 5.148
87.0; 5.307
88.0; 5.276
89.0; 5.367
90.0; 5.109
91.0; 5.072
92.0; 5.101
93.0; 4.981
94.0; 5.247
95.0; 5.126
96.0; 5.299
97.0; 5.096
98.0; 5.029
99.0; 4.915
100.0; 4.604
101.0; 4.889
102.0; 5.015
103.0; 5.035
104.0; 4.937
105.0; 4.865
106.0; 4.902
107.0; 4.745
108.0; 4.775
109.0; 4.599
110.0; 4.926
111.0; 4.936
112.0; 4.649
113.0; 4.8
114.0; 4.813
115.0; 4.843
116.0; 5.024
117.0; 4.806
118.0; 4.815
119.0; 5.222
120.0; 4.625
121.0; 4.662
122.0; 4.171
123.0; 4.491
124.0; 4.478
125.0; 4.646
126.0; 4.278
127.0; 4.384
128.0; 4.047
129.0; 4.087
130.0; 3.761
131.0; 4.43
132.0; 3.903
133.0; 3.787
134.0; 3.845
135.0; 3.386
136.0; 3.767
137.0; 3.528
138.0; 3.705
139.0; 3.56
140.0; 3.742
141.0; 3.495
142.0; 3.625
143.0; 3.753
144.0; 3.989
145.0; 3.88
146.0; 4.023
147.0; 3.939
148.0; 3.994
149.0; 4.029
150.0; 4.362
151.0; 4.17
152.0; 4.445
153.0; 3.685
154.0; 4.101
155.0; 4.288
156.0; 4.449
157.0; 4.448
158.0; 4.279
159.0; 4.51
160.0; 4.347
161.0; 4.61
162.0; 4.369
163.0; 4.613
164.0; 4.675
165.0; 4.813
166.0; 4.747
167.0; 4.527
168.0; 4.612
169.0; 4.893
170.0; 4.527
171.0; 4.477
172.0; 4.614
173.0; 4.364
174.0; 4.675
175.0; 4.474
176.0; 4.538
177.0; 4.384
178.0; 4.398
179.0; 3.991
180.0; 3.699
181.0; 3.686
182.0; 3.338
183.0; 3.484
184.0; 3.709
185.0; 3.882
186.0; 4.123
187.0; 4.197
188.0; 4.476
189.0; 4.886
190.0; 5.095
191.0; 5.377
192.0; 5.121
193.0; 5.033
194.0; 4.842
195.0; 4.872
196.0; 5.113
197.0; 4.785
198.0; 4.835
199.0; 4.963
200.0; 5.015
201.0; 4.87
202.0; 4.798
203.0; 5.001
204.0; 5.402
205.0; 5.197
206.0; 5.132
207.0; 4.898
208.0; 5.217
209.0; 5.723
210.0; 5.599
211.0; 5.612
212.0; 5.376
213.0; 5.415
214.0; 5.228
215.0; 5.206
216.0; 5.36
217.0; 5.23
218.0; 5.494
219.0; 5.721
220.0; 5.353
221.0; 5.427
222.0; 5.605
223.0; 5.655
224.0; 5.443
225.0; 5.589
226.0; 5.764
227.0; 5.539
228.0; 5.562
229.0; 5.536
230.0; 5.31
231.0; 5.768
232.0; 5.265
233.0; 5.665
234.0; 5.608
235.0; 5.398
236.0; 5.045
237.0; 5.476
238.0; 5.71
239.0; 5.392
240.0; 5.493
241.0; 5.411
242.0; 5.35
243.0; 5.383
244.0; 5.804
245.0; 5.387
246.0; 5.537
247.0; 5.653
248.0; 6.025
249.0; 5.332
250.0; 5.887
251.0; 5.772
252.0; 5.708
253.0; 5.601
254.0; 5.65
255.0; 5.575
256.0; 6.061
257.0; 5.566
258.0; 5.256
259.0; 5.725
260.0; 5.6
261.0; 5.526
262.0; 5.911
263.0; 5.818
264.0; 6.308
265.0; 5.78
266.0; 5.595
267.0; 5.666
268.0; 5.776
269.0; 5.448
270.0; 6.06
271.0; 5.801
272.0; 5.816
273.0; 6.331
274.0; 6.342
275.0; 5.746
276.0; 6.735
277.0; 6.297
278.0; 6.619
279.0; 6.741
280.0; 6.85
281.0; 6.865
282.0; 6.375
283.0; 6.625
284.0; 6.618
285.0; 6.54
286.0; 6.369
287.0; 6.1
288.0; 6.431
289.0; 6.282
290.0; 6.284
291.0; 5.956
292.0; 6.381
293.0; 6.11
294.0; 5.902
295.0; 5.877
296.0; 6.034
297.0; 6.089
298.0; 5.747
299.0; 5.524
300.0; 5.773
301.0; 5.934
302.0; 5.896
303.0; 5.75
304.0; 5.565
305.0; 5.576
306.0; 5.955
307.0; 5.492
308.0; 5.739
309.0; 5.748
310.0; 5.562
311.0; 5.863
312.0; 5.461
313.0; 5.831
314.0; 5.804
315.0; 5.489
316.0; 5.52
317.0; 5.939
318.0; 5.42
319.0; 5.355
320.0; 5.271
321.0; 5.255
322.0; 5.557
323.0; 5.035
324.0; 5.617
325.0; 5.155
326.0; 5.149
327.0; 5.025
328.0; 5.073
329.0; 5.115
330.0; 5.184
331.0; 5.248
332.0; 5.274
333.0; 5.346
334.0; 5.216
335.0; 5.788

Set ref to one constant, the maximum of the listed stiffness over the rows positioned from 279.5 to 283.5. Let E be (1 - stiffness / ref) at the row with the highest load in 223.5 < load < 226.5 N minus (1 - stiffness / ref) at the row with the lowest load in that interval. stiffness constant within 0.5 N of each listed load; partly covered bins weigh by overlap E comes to -0.05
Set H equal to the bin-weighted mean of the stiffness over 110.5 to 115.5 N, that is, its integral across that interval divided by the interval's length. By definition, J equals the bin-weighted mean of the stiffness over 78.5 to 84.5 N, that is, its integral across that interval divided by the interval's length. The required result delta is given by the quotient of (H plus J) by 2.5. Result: 4.16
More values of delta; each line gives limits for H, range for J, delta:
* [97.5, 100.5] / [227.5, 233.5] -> 4.15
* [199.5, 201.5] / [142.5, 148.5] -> 3.55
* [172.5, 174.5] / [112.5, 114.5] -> 3.73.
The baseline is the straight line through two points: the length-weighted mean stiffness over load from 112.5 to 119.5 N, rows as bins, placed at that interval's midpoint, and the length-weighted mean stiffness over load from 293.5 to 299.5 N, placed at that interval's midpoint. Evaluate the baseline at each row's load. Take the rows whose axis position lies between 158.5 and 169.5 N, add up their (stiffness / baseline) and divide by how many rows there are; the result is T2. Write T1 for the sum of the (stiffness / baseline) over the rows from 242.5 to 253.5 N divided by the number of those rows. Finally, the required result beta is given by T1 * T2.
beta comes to 0.90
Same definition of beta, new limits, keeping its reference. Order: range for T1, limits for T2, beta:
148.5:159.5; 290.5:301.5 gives 0.84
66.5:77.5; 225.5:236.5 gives 1.17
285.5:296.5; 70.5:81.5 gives 1.26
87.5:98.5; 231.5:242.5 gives 1.06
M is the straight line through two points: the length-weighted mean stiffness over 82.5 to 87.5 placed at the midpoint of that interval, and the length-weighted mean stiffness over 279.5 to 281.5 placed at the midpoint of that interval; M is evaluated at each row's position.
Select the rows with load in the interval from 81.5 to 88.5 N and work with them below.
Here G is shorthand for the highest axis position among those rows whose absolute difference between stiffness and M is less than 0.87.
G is 88.0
